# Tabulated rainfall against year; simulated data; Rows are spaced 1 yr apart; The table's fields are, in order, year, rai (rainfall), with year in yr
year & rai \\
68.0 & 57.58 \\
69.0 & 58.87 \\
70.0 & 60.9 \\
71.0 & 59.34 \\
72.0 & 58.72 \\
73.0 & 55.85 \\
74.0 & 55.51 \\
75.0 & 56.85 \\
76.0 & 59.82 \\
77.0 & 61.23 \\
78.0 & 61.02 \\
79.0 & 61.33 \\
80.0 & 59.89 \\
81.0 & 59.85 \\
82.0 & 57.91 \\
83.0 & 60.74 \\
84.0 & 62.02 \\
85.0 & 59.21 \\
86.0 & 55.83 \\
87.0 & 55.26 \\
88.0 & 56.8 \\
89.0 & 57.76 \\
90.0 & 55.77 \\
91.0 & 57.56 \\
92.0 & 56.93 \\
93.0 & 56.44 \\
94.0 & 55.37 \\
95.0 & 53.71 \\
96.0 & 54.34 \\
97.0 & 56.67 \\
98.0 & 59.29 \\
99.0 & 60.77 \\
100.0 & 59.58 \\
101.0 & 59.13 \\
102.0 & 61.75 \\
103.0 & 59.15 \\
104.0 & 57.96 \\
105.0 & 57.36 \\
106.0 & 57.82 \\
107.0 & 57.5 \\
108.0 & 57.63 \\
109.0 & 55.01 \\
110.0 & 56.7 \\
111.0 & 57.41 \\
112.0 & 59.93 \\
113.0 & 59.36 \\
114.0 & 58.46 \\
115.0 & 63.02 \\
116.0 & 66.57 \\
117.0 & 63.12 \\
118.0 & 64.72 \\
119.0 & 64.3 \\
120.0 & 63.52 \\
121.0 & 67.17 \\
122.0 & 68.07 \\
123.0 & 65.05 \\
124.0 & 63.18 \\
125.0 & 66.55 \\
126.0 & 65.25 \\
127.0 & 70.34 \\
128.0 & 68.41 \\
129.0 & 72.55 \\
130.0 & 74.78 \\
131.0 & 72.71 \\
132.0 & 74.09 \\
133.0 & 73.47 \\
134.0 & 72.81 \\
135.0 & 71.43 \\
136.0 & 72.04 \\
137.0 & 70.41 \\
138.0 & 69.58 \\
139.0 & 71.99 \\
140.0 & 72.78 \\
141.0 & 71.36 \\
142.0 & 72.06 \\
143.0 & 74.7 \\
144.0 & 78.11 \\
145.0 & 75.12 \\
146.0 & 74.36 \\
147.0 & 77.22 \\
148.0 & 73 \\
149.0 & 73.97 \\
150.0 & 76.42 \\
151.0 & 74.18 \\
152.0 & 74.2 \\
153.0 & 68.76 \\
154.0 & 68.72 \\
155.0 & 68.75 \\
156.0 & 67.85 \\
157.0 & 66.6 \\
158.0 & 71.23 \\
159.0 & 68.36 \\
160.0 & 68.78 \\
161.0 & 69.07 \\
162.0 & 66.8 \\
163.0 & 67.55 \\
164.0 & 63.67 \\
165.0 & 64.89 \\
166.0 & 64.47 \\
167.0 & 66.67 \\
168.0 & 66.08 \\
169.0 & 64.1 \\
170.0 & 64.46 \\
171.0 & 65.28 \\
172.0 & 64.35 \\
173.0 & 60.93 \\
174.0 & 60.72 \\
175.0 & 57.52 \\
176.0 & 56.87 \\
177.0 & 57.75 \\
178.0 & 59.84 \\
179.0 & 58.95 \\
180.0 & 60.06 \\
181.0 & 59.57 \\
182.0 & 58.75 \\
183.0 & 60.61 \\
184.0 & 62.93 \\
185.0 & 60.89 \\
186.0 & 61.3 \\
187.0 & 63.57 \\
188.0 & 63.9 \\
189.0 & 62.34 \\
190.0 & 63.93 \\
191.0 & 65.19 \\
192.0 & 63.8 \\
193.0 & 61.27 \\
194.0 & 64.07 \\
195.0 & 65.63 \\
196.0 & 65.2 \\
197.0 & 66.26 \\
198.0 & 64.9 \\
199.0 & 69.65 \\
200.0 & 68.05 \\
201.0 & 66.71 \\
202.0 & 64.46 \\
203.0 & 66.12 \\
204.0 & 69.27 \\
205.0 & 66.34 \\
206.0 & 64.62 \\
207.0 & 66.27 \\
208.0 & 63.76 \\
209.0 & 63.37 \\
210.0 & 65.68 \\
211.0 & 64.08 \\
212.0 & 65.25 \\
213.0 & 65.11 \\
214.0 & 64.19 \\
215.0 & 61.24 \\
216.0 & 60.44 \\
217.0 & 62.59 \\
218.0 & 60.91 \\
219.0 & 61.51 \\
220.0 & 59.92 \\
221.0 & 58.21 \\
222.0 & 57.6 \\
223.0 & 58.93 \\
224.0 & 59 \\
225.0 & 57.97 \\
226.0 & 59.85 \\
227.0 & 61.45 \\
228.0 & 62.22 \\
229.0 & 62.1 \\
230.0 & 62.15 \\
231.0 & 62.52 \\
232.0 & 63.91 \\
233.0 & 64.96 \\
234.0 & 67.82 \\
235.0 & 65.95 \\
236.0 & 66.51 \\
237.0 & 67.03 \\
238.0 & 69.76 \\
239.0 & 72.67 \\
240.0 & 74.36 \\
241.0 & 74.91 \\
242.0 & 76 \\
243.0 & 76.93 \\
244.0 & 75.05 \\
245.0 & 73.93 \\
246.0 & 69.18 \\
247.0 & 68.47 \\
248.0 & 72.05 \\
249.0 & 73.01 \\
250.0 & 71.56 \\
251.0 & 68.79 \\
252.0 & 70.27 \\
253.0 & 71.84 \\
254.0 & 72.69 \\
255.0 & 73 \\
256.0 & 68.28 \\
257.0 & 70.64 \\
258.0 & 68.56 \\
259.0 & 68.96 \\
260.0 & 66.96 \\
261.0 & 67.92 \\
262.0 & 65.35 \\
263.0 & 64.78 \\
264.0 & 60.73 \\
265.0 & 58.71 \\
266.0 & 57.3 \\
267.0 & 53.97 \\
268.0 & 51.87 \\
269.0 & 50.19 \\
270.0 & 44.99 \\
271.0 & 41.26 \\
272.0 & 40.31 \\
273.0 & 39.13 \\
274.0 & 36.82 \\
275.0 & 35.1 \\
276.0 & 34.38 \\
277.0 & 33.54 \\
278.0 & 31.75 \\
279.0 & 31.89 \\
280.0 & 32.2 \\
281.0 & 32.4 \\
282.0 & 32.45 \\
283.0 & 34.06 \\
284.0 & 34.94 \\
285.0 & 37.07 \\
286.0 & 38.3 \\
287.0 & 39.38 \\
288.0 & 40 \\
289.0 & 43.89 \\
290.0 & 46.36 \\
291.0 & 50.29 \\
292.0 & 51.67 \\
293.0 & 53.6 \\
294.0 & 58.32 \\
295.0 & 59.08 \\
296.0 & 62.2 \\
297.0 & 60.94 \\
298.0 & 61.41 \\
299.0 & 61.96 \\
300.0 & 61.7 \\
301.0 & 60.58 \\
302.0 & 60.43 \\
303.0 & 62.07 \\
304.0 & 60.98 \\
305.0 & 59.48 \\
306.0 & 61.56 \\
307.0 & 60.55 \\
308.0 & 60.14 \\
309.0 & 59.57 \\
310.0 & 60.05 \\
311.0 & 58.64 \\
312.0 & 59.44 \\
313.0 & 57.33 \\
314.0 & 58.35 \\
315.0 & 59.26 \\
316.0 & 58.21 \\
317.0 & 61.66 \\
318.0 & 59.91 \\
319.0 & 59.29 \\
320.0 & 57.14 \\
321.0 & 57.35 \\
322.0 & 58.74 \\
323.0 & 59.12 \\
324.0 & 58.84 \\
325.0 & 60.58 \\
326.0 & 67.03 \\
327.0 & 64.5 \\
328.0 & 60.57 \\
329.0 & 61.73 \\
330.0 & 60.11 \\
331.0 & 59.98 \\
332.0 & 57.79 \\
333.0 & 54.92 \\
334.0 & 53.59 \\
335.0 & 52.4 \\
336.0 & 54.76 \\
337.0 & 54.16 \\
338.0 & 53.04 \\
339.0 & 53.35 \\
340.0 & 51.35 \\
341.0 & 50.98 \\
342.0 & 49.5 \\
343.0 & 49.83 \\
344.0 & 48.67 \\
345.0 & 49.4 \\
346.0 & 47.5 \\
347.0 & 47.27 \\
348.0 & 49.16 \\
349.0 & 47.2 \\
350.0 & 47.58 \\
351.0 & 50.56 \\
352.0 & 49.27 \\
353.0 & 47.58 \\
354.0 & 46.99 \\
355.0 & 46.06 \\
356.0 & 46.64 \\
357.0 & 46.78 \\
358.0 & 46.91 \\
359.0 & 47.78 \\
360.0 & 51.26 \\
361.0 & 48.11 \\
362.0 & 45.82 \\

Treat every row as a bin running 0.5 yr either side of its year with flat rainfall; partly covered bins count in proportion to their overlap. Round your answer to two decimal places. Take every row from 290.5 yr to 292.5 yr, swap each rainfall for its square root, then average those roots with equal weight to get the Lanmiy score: 7.14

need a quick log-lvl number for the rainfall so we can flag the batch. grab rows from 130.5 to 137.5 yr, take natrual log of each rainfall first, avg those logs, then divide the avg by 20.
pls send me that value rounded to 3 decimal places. 0.214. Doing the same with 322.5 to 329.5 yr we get 0.206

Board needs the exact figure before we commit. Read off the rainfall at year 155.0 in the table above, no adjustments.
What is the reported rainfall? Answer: 68.75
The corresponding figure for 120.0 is 63.52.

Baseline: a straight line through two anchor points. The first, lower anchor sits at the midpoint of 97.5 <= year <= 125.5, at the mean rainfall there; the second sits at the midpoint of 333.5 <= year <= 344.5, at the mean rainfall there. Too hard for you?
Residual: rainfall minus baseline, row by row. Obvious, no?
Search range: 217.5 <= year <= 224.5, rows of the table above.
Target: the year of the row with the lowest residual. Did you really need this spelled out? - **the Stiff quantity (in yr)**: 222.0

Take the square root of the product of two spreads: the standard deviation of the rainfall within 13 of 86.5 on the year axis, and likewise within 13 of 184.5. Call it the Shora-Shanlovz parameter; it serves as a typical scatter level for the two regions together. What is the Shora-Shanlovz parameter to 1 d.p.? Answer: 2.5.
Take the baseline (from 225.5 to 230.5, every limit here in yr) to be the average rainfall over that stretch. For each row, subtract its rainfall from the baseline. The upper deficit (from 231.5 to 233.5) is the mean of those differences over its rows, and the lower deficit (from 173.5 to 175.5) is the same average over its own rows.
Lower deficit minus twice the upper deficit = 8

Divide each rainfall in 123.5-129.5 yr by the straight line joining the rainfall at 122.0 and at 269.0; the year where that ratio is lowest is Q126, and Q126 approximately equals 124.0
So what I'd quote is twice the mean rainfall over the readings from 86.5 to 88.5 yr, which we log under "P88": 112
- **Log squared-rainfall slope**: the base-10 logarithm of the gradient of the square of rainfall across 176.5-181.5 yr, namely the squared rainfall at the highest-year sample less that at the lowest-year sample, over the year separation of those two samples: 1.73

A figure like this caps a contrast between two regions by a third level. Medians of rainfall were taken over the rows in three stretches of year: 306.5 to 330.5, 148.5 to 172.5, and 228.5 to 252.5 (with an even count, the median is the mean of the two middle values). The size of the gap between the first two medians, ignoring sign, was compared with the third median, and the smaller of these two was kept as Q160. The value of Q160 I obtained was 8.2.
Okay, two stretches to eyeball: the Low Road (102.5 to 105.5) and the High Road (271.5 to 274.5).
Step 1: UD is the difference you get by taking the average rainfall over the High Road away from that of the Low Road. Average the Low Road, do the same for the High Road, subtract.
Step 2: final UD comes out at 19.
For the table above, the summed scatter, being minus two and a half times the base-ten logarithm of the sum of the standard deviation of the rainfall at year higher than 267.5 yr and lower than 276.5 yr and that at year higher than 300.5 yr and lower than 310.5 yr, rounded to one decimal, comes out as -2.1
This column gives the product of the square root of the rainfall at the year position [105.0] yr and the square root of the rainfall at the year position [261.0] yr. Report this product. 62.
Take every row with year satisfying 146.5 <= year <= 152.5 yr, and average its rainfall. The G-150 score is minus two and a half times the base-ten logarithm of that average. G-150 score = -4.69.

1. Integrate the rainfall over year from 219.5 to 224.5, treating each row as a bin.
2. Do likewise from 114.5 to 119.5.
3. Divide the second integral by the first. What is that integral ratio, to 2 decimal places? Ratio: 1.10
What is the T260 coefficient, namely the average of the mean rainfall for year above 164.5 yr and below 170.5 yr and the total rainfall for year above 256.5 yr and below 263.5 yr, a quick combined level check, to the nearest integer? 269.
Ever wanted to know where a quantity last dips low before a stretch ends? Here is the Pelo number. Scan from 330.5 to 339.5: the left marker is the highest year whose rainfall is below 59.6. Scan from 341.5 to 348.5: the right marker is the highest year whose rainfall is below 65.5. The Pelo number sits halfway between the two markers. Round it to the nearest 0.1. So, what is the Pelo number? 343.5 yr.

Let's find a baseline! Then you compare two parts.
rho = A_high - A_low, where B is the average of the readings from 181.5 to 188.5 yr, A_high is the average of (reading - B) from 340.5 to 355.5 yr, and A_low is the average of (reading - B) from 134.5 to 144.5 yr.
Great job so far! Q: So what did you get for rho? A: -24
